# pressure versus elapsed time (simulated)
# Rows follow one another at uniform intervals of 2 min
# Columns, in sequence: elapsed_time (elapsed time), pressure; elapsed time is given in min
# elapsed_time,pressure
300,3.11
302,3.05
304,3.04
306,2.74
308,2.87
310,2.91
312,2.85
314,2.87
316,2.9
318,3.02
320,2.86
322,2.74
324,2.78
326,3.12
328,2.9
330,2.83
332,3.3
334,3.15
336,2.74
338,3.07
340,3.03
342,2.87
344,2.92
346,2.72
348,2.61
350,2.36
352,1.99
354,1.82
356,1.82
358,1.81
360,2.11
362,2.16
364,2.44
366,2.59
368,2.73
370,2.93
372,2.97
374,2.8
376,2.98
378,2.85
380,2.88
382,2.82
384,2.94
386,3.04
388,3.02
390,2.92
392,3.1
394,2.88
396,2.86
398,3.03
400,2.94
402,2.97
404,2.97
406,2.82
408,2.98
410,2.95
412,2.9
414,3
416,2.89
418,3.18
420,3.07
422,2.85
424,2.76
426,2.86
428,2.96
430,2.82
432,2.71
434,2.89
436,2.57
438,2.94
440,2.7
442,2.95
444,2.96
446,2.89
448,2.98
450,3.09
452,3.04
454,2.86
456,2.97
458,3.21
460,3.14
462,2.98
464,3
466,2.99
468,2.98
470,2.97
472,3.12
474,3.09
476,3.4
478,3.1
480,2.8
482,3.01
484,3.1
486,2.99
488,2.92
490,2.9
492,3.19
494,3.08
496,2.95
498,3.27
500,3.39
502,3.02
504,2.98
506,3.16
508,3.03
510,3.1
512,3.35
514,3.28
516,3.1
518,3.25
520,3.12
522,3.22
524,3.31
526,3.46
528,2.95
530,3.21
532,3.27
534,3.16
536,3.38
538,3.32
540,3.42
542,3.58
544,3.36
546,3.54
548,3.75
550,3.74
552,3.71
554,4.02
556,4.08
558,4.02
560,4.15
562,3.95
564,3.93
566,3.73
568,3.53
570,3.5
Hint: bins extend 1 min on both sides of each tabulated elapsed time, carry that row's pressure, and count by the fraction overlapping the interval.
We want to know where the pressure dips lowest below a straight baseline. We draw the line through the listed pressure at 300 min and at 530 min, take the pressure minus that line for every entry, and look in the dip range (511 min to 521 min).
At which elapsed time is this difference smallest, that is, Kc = 516 min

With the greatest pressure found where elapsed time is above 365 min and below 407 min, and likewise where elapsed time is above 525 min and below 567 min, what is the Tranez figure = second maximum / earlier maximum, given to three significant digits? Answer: 1.34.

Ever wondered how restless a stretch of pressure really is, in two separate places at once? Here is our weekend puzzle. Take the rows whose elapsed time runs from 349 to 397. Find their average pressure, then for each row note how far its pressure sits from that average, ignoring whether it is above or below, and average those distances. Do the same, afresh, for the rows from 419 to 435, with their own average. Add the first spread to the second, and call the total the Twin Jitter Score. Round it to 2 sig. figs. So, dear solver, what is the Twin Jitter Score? 0.45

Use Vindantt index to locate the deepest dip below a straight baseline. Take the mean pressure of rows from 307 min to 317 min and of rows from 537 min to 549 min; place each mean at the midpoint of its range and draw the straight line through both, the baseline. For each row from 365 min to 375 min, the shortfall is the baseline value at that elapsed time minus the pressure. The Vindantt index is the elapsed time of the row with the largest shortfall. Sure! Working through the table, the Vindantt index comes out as 366 min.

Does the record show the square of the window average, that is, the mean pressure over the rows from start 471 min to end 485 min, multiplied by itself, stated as 9.5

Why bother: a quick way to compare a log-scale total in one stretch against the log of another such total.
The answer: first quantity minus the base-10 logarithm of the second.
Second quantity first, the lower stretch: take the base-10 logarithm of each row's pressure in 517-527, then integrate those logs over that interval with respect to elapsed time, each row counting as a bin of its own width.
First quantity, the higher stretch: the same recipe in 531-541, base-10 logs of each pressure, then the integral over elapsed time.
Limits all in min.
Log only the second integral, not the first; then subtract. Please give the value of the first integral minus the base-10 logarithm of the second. 4.5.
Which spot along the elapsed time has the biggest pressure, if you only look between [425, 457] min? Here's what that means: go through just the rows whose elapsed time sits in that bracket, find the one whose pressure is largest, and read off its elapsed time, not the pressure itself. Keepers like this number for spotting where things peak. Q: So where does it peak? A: 450 min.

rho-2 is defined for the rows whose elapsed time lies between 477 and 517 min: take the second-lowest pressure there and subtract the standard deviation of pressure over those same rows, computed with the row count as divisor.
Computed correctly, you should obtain 2.75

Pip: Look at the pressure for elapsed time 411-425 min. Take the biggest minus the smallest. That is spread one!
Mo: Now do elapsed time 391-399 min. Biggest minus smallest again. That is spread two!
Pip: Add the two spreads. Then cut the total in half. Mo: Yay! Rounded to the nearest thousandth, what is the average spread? 0.330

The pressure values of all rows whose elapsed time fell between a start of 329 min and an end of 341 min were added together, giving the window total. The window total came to 18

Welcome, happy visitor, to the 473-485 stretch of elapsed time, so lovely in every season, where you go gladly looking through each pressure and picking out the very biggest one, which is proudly 3.4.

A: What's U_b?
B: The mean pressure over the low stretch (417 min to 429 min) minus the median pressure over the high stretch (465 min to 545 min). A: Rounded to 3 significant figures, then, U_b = -0.173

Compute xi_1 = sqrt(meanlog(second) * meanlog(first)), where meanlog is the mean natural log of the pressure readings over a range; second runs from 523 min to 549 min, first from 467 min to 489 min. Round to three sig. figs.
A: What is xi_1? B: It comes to 1.16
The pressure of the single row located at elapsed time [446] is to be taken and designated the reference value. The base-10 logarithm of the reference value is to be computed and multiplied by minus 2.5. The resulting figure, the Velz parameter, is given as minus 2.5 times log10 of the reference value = -1.15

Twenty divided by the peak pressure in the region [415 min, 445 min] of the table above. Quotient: 6.3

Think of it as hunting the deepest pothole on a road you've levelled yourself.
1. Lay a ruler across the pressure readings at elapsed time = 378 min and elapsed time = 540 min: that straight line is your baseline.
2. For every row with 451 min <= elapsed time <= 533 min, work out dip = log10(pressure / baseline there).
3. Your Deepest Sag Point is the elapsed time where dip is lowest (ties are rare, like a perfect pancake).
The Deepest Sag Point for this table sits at 480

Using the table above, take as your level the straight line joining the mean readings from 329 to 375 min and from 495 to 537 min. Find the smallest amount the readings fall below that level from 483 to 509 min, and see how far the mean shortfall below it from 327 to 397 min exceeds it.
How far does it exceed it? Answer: 0.180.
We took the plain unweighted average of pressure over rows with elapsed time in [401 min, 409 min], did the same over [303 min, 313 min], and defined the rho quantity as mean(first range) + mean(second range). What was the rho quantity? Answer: 5.8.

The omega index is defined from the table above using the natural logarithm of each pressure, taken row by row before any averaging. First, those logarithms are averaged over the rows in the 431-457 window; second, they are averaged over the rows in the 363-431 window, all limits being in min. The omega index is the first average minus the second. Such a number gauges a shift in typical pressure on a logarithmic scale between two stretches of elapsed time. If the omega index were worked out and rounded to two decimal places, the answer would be -0.01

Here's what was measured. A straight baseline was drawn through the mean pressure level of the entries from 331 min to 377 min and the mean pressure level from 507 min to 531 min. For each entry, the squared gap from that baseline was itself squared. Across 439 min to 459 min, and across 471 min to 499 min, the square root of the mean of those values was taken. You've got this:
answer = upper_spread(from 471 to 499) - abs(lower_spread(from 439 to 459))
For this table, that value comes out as 0.018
